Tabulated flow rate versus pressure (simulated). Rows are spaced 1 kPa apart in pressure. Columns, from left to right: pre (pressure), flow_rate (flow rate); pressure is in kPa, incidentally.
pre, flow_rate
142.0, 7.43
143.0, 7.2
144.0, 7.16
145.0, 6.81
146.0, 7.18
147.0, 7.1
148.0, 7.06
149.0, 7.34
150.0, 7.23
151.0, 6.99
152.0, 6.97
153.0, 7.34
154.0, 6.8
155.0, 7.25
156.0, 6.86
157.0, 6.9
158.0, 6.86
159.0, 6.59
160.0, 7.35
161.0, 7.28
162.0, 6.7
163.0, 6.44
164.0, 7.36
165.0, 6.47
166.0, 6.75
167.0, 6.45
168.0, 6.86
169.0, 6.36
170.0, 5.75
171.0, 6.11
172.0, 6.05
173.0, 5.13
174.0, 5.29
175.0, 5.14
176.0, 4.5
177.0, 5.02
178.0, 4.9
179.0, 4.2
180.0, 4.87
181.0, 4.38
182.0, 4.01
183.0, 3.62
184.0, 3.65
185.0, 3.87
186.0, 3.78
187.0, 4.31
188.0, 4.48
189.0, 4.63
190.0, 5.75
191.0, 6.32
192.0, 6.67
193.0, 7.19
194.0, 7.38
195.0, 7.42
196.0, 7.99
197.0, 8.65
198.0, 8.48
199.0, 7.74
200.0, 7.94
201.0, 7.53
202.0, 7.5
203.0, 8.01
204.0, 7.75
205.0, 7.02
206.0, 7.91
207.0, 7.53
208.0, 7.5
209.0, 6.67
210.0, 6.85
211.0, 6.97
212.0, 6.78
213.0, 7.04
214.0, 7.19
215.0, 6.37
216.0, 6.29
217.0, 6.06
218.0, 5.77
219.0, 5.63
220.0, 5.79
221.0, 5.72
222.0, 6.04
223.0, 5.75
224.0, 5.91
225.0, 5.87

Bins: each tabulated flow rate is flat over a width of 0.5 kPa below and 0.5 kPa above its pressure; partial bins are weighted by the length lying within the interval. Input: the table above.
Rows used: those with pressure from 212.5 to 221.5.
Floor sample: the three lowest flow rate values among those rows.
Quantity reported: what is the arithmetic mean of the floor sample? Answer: 5.7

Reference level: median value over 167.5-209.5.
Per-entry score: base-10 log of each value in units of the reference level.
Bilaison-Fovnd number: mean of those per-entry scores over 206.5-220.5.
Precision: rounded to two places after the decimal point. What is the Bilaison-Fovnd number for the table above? 0.02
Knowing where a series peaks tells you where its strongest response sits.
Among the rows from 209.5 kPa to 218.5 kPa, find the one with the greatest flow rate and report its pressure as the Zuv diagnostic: 214.0 kPa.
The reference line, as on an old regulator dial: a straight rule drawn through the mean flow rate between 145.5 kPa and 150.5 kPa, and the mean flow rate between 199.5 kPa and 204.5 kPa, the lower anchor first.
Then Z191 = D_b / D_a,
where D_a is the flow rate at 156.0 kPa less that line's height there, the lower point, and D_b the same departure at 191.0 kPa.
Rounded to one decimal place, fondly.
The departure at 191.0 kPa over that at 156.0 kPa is 3.2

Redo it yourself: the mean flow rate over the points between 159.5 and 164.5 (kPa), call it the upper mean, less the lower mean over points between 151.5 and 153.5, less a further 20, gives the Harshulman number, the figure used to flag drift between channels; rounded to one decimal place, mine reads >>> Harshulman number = -20.1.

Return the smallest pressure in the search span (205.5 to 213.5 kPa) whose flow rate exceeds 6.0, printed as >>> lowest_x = 206.0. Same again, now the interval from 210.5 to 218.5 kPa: 211.0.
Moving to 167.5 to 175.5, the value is 168.0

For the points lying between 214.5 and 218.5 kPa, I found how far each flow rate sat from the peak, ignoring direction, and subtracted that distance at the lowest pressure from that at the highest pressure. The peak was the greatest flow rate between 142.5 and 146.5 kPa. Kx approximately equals 0.6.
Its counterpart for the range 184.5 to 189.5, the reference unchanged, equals -0.8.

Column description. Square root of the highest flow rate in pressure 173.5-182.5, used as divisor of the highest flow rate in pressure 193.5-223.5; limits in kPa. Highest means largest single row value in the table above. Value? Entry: 3.8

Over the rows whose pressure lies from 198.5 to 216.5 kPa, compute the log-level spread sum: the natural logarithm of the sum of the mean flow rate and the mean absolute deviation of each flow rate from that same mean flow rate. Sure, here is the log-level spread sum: 2.04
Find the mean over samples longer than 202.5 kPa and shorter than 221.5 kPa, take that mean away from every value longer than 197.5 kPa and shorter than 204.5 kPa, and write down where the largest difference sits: 198.0 kPa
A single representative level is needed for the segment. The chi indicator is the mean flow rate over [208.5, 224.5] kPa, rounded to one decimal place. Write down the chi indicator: 6.3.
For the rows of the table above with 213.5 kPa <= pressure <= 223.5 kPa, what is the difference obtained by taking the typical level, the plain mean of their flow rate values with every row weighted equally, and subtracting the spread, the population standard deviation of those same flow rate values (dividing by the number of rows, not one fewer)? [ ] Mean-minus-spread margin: 5.6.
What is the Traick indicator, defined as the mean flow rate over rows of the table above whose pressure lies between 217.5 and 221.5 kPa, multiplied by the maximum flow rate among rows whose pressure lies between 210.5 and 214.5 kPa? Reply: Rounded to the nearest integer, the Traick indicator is 41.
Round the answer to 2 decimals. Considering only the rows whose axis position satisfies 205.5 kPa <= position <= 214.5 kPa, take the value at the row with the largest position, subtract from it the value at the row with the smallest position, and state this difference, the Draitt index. -0.72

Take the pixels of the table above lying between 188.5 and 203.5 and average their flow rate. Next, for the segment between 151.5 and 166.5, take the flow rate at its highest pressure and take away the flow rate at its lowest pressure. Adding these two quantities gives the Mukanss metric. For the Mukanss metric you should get 7.1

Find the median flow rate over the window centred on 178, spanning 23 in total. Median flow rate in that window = 4.9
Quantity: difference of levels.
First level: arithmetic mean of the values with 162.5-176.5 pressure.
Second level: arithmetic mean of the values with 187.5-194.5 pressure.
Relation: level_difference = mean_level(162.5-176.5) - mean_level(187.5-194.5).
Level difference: 0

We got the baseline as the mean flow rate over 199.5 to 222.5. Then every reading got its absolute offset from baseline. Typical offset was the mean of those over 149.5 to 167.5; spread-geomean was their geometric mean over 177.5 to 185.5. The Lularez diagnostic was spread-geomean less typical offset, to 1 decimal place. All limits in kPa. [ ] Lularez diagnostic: 2.4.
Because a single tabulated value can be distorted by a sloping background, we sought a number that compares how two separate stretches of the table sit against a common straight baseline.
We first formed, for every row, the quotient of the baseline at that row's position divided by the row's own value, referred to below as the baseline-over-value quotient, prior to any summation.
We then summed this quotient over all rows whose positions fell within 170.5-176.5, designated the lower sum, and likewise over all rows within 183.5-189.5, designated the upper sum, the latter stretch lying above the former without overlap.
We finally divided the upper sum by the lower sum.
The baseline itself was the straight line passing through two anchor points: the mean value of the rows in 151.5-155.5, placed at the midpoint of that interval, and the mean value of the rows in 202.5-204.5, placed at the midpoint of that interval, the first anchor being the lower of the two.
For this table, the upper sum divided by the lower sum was 1.33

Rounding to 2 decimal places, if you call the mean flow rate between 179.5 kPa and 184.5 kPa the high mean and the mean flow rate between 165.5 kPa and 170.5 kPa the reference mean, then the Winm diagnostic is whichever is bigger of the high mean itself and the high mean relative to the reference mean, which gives 4.11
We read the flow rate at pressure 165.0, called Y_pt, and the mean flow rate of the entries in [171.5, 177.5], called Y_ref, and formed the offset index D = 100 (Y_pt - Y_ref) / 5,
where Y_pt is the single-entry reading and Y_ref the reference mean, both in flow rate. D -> 26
